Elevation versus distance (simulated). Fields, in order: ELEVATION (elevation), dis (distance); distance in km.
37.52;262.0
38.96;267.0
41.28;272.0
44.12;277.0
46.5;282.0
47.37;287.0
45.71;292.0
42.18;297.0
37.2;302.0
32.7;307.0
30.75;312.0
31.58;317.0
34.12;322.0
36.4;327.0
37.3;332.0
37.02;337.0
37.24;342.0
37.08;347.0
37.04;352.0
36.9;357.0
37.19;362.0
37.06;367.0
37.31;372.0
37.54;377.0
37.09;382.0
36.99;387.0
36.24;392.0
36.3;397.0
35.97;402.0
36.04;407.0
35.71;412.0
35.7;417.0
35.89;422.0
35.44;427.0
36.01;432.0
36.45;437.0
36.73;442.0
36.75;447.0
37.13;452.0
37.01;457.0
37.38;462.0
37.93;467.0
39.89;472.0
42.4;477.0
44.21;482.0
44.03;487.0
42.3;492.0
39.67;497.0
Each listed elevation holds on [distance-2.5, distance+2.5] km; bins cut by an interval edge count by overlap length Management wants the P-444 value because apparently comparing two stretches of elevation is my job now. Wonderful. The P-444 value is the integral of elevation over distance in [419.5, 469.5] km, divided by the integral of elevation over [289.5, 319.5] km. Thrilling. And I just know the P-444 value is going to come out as 1.67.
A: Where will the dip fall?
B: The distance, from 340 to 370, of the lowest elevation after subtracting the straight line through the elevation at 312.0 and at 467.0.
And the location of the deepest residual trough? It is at 367.0 km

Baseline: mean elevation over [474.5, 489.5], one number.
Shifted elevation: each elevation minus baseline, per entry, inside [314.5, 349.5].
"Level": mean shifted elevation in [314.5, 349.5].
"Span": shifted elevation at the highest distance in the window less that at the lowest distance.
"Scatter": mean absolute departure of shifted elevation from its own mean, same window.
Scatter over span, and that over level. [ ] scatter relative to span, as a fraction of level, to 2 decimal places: -0.04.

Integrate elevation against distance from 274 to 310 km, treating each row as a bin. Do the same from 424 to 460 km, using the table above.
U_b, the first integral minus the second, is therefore 201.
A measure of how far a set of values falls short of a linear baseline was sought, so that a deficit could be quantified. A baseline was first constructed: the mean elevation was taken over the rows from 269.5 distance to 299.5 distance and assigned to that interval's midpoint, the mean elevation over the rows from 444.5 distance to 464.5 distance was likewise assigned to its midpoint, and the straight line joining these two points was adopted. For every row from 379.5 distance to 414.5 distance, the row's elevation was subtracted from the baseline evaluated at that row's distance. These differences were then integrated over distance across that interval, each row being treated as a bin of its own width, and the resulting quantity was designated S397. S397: 114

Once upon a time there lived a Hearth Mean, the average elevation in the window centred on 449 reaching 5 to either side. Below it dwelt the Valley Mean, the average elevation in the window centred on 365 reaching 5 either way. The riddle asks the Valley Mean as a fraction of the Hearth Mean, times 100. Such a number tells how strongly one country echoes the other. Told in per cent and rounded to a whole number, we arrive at 101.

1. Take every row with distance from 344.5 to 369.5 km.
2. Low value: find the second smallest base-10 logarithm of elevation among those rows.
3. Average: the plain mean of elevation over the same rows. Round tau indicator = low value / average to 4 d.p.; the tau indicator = 0.0423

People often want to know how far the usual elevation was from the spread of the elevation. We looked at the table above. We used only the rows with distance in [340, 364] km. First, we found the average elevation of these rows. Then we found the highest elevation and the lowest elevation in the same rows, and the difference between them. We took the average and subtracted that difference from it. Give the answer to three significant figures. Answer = 36.7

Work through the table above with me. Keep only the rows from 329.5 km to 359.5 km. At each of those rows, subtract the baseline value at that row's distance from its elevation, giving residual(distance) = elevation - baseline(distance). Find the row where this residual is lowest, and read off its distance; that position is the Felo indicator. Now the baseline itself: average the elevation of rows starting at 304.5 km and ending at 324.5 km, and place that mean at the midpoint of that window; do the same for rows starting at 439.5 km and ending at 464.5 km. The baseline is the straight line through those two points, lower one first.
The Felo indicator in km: 357.0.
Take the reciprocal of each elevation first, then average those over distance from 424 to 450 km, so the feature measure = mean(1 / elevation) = 0.0276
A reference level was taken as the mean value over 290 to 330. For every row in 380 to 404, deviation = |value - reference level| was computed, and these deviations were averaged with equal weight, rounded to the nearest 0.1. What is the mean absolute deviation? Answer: 0.4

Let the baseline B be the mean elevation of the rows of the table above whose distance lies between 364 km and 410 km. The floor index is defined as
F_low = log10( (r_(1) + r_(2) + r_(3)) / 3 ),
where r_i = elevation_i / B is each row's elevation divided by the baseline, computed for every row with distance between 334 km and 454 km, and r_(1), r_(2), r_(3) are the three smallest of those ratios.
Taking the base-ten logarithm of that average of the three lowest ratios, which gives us -0.013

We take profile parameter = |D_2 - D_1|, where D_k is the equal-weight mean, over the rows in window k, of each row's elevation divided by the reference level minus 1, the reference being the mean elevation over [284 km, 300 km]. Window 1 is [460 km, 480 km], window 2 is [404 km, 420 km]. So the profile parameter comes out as 0.08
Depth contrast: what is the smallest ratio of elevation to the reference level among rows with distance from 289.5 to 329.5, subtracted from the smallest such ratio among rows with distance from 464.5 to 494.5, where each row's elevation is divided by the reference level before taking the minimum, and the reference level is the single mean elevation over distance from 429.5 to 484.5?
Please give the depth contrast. 0.19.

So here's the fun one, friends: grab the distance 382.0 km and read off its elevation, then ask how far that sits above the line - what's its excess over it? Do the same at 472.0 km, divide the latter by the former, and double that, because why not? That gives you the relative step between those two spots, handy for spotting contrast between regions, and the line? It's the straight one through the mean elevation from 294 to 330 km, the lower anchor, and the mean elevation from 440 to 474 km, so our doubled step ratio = 5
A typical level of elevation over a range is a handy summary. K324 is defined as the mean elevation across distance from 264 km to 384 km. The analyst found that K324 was 38.2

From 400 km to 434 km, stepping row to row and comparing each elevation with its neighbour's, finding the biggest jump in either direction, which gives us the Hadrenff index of 0.57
